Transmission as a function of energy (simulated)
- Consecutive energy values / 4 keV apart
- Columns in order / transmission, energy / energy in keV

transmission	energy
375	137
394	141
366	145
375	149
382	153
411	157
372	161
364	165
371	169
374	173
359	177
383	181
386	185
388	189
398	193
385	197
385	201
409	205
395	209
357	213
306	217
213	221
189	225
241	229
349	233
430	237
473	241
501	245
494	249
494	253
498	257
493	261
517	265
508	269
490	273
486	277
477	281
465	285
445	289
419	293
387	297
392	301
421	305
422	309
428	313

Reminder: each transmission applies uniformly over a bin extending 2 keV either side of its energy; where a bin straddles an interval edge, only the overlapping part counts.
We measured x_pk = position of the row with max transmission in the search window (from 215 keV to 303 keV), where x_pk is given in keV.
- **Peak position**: 265 keV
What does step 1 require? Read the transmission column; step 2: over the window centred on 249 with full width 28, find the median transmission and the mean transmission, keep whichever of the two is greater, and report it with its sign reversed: -494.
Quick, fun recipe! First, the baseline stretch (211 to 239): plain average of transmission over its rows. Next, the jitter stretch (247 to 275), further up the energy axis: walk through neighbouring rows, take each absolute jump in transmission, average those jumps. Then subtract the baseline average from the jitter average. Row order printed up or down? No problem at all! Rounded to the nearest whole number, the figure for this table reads -288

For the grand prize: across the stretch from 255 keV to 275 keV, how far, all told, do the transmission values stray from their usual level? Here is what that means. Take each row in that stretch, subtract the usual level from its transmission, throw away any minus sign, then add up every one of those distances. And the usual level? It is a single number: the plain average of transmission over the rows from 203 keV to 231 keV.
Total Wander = 999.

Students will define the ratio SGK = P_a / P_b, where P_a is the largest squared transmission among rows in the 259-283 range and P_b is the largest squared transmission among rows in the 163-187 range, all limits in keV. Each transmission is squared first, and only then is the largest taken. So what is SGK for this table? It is 1.8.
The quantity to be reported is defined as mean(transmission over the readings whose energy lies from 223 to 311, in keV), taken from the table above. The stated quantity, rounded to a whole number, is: 436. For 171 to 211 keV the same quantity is 386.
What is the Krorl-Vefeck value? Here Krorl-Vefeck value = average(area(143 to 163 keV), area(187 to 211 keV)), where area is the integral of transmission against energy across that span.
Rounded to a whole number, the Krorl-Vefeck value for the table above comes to 8532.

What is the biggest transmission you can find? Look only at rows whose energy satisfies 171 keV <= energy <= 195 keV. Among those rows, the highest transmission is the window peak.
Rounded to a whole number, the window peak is 398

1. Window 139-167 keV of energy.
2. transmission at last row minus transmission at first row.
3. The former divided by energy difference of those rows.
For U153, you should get -1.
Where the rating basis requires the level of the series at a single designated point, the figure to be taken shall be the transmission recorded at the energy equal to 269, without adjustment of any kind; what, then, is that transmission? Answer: 508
